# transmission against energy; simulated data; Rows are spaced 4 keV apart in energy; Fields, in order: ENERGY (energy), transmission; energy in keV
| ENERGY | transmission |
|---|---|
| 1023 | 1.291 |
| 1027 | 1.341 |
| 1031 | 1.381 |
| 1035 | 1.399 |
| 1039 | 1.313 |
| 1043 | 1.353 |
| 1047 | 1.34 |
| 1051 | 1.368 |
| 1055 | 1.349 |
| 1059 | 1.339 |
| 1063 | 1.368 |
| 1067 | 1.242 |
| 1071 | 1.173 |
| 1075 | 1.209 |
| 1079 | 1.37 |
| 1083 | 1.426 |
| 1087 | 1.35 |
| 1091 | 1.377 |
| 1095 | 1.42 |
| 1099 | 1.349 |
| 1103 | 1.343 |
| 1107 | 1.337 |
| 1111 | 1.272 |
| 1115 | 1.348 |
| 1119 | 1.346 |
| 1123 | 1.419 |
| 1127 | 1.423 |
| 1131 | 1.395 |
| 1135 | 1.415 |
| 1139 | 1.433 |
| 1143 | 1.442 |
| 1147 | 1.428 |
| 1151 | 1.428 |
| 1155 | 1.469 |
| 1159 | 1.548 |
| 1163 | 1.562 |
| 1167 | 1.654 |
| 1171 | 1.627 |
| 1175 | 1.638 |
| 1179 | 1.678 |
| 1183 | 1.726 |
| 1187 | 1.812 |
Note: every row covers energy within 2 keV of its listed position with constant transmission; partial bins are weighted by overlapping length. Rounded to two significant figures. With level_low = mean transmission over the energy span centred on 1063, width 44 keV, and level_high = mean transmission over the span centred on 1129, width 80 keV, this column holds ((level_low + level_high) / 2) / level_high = 0.97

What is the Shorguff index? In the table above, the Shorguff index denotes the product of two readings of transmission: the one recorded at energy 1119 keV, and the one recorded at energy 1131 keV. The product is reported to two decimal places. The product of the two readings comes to 1.88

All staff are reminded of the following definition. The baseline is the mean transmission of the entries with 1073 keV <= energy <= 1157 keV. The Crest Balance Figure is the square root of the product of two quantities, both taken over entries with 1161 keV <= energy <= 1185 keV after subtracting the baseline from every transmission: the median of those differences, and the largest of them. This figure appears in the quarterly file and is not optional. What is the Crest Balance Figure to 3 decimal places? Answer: 0.302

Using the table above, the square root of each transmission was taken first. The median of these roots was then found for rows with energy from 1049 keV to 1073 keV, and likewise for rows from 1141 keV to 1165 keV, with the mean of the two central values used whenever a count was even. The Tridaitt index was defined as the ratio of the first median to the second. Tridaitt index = 0.961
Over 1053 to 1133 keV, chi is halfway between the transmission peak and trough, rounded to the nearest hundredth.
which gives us 1.30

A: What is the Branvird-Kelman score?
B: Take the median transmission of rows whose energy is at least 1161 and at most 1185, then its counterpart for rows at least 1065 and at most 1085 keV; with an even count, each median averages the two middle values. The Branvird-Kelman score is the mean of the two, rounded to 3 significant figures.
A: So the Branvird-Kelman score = 1.44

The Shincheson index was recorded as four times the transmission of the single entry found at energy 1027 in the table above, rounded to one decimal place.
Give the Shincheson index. 5.4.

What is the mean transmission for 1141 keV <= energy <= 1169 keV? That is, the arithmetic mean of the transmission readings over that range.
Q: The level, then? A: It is 1.50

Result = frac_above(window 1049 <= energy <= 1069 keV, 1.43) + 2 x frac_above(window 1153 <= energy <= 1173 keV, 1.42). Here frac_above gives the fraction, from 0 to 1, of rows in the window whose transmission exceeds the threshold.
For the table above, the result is 2.0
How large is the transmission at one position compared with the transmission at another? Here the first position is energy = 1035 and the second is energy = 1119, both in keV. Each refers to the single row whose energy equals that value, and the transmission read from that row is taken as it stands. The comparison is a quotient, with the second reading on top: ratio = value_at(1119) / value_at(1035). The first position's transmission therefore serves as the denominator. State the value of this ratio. 0.96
